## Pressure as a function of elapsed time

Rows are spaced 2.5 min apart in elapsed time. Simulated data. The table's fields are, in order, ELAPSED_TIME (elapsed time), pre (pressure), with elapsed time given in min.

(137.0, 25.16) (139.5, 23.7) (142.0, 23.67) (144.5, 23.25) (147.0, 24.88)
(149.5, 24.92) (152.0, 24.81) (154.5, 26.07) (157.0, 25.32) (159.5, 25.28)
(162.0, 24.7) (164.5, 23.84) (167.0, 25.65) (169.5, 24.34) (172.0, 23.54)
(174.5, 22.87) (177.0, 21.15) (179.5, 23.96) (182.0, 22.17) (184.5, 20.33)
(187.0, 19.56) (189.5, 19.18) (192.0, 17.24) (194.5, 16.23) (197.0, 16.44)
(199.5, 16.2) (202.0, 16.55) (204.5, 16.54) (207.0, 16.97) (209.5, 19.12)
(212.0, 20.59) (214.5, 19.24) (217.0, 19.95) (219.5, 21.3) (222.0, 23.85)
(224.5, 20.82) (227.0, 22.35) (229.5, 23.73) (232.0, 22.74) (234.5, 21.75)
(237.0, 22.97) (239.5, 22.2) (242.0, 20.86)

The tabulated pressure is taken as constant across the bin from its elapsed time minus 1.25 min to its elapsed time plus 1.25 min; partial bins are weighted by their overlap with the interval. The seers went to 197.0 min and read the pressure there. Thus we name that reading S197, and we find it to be 16.44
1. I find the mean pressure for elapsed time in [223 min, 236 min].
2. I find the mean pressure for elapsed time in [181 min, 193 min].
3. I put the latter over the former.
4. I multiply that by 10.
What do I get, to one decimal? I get 8.8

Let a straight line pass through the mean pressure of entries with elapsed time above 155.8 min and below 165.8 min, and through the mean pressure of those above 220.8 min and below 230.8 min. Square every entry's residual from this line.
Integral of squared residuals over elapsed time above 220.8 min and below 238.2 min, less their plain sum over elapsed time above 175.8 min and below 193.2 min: -93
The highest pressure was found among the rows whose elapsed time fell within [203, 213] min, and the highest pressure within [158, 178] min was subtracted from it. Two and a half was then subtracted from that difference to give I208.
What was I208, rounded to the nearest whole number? -8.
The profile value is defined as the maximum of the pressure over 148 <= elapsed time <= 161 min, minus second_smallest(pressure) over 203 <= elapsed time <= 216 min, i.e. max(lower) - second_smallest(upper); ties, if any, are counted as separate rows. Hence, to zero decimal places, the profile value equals 9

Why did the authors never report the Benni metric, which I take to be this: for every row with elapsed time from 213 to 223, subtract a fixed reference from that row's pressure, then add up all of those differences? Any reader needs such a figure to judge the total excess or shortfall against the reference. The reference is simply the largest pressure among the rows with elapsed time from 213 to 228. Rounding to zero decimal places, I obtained -11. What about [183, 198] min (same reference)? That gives -34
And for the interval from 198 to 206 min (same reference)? -22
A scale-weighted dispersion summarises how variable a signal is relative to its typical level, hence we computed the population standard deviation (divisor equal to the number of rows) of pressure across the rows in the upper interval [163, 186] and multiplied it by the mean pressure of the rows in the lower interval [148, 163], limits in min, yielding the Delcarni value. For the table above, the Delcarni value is 39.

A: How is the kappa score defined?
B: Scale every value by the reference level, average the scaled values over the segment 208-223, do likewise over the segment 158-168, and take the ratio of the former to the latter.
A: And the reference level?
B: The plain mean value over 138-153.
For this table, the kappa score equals 0.83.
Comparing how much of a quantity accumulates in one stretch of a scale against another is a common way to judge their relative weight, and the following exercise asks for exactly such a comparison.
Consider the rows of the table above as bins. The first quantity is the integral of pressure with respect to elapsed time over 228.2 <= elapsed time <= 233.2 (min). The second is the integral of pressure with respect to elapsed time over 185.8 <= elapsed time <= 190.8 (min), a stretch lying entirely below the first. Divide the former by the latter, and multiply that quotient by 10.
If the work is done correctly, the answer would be 12.0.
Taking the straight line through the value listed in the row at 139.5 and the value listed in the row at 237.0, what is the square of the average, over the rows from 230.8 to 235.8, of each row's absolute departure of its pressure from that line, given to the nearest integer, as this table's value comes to 1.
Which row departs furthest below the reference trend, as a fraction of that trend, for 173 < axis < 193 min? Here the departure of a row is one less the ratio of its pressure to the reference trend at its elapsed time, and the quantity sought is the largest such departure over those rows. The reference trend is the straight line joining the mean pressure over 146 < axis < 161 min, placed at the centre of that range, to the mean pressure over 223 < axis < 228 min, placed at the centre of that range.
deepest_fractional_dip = 0.26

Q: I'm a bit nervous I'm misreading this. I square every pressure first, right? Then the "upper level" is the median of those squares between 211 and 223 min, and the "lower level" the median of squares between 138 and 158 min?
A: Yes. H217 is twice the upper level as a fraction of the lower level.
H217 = 1.4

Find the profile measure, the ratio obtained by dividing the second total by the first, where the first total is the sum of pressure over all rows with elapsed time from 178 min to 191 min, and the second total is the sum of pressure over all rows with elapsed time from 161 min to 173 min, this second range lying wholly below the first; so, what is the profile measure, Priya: 1.2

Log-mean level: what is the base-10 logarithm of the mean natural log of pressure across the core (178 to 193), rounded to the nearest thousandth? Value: 0.479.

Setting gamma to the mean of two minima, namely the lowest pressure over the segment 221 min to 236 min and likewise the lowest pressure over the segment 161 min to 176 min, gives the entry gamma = 21.8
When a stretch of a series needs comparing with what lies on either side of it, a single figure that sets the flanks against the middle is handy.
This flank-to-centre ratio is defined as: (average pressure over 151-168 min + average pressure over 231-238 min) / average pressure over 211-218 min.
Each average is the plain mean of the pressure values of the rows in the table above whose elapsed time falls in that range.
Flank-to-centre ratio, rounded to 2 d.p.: 2.39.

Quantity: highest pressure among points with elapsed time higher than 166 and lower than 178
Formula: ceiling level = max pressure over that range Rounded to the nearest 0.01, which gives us 25.65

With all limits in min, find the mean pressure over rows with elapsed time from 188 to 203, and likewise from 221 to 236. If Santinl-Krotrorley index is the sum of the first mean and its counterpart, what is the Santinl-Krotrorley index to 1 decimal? 39.5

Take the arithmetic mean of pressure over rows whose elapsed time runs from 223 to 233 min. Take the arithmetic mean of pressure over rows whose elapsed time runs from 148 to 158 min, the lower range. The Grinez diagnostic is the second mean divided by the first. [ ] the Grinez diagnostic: 1.13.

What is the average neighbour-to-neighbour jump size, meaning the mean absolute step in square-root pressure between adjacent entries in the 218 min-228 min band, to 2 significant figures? 0.25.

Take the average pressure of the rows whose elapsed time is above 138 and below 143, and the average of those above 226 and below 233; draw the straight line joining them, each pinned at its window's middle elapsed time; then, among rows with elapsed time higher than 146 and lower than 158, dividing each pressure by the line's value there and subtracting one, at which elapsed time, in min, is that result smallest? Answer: 152.0 min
